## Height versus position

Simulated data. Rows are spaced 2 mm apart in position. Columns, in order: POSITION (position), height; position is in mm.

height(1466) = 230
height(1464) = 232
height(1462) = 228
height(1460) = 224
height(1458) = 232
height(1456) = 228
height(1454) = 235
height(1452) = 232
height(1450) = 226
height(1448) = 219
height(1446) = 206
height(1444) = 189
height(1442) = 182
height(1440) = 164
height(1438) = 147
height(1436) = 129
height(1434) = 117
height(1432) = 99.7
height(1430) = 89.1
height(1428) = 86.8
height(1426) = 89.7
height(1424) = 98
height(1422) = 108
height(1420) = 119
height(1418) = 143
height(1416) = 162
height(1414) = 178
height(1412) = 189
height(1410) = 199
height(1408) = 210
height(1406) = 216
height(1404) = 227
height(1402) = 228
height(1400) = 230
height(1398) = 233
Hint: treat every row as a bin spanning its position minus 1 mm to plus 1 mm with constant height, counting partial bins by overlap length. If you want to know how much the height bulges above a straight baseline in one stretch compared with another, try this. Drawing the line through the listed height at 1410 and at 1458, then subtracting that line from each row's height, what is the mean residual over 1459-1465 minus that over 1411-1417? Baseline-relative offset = 19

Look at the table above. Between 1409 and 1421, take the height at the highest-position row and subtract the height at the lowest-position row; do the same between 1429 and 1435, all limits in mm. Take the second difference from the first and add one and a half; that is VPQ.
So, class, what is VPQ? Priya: -106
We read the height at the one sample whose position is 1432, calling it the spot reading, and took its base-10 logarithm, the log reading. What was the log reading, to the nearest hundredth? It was 2.00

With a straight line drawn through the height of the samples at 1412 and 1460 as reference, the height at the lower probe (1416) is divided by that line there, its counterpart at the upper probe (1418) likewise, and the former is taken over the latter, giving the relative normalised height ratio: 1.1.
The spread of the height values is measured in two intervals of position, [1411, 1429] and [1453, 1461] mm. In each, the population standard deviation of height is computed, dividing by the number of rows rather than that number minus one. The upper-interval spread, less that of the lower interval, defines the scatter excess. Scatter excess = -33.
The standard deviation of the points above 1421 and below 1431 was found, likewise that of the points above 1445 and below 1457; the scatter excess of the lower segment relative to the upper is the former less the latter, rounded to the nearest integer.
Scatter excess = -2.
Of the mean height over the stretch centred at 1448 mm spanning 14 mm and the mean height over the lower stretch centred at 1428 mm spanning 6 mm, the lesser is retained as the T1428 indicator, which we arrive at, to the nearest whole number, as 89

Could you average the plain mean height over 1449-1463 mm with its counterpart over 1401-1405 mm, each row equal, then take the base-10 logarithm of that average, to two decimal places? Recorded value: 2.36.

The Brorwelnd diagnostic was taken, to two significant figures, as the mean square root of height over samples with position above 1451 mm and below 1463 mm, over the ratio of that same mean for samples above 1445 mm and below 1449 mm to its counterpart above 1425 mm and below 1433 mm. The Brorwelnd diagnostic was 9.9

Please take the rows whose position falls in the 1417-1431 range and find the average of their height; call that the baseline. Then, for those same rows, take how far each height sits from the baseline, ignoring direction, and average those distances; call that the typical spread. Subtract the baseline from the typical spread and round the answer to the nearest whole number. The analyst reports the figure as -89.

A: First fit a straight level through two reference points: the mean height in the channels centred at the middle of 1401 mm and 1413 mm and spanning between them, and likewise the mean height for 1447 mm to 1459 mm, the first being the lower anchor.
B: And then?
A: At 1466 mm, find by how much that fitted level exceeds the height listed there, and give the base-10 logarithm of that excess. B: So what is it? 0.5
